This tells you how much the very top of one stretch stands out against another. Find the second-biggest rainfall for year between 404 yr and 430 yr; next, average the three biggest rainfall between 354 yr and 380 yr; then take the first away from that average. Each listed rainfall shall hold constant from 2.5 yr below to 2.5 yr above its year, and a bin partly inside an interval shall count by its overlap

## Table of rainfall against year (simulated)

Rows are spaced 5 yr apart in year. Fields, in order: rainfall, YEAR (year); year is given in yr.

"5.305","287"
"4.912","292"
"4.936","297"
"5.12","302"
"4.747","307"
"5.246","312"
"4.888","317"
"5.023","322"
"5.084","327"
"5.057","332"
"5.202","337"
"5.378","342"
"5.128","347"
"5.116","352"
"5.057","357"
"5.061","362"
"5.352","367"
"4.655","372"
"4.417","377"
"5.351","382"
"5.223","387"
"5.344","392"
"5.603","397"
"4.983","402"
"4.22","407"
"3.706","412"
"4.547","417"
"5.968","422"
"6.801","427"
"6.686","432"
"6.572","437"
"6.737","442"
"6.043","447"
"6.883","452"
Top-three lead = -0.81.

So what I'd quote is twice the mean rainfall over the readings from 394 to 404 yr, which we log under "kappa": 10.6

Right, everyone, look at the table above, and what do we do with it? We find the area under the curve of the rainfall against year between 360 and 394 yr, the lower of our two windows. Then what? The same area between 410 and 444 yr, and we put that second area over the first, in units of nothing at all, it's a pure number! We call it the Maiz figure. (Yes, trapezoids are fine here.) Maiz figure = 1.16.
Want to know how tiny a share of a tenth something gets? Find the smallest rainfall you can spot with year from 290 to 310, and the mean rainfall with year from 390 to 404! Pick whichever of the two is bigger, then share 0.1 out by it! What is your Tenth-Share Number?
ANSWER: 0.0188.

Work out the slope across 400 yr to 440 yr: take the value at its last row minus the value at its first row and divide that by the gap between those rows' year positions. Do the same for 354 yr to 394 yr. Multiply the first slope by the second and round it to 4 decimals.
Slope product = 0.0004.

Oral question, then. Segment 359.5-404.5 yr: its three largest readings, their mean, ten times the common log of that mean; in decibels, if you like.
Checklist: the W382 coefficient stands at 7.35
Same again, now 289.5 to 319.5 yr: 7.08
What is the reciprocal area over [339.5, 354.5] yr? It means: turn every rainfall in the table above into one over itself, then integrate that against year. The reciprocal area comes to 2.88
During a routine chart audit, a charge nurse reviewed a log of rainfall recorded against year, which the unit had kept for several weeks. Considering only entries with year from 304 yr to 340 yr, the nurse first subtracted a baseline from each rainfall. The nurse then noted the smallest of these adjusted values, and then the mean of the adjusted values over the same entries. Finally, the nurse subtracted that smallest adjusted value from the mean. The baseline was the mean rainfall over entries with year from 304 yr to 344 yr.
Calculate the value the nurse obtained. 0.29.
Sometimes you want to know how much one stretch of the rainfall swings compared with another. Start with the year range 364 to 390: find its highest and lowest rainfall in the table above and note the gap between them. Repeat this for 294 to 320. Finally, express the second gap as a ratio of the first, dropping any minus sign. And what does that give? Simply 0.53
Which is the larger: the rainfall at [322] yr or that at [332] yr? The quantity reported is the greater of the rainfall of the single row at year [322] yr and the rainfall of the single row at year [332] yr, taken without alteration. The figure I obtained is 5.06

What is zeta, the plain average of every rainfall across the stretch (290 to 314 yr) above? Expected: 4.99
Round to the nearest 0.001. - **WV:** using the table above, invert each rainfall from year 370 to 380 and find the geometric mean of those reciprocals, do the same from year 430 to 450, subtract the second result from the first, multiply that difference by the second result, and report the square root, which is 0.101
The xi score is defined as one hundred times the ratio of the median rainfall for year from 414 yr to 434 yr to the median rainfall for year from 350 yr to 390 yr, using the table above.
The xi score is 124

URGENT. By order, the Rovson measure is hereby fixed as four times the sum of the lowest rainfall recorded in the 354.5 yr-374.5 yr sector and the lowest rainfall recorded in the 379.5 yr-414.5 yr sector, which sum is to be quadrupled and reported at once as 33.4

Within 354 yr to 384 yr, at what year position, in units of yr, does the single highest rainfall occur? 367 yr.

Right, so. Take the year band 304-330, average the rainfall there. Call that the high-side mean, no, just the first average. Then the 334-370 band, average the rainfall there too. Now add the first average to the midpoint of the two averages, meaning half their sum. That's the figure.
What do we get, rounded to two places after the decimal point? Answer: 10.09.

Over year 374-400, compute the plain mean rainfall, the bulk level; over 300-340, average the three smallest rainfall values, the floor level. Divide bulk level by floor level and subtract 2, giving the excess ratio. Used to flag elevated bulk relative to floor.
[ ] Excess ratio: -0.94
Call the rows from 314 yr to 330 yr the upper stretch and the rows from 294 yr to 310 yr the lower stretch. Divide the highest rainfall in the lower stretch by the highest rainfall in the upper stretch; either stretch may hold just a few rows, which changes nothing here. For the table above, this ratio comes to 1.01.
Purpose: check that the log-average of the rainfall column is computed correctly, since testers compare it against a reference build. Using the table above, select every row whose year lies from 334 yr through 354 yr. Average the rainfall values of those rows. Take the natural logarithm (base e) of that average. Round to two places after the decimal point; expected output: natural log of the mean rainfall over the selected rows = 1.65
